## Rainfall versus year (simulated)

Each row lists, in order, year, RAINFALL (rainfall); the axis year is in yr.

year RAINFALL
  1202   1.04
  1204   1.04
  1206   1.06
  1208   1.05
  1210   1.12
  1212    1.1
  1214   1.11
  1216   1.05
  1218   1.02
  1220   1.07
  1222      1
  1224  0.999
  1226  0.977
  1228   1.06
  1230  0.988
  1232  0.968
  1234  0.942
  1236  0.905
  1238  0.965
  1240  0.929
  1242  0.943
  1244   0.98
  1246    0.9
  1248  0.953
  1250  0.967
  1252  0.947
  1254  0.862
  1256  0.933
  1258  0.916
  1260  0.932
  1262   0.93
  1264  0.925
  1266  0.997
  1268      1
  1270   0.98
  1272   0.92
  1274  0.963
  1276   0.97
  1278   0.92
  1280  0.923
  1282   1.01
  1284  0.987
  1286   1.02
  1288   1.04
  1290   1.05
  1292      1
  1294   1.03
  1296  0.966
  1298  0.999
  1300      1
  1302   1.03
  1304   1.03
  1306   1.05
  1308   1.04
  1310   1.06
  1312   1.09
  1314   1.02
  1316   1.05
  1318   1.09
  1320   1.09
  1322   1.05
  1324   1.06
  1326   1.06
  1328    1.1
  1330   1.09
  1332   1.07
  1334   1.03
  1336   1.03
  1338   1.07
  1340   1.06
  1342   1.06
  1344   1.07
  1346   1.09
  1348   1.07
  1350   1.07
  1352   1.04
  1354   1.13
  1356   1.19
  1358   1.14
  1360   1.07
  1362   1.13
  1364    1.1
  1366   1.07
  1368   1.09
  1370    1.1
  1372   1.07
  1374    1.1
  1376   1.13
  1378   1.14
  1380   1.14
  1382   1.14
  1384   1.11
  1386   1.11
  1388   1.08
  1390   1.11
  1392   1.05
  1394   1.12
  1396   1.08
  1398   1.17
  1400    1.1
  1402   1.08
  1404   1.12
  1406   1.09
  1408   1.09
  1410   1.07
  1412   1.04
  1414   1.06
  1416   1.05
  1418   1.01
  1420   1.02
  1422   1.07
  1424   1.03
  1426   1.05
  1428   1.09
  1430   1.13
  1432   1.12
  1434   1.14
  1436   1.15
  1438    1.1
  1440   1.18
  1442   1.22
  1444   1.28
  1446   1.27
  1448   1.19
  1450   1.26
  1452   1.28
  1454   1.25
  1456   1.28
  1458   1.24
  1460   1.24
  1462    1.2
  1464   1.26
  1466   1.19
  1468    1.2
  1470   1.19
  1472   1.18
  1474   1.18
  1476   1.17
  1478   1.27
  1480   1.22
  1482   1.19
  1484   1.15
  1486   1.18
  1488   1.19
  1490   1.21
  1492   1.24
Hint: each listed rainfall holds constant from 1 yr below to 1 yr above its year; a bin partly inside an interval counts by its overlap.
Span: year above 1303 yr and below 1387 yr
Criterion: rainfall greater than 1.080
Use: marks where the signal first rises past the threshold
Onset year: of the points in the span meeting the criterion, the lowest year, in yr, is 1312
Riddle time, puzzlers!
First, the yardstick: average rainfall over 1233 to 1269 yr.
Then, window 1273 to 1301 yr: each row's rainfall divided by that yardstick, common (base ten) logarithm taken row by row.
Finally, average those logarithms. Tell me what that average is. 0.023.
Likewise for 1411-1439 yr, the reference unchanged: 0.058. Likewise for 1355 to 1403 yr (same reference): 0.072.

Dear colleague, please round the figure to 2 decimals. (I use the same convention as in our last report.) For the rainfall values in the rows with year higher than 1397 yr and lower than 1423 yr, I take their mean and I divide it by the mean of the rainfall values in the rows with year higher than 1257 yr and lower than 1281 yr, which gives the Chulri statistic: 1.13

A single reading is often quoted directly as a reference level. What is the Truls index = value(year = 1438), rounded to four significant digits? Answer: 1.100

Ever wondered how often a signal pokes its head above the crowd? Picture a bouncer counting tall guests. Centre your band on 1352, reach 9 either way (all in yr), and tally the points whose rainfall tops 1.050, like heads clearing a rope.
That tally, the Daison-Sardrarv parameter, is 8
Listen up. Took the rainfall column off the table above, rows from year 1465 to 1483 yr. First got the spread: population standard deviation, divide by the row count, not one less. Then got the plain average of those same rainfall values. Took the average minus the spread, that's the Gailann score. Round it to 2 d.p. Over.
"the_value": 1.17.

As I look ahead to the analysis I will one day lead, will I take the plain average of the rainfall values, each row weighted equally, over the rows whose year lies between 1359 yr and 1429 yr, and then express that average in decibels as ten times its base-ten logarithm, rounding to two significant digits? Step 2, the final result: 0.37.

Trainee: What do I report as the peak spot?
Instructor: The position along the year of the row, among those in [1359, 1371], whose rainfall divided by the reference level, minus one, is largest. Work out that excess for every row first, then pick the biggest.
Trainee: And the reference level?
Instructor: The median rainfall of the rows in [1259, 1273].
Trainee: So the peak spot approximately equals 1362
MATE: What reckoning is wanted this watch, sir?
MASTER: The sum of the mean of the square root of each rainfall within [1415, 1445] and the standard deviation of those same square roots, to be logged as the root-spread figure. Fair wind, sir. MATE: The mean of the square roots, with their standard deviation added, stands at 1.09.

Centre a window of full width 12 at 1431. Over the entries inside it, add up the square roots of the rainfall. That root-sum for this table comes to 6.33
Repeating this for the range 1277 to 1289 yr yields 5.95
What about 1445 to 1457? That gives 6.72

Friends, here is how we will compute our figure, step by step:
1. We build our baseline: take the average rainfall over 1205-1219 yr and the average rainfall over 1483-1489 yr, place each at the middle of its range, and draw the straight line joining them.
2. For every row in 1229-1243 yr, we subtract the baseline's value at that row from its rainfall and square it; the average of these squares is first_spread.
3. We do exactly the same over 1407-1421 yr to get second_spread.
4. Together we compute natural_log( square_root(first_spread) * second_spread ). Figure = -6.6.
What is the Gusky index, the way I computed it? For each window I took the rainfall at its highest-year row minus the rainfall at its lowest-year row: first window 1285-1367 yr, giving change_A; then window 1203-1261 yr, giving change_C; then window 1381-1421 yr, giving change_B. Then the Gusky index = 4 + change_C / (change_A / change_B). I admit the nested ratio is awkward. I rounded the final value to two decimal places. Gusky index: 4.26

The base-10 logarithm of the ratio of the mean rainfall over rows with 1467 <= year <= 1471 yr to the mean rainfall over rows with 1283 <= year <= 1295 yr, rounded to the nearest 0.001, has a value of 0.068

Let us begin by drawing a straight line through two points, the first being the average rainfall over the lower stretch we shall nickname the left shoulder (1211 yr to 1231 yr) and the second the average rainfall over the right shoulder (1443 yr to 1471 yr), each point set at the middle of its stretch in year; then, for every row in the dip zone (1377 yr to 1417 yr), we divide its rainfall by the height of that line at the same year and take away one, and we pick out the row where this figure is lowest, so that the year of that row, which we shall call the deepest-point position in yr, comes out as 1412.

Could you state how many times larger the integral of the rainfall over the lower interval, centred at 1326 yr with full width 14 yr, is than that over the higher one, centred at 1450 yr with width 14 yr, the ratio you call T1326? 0.85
